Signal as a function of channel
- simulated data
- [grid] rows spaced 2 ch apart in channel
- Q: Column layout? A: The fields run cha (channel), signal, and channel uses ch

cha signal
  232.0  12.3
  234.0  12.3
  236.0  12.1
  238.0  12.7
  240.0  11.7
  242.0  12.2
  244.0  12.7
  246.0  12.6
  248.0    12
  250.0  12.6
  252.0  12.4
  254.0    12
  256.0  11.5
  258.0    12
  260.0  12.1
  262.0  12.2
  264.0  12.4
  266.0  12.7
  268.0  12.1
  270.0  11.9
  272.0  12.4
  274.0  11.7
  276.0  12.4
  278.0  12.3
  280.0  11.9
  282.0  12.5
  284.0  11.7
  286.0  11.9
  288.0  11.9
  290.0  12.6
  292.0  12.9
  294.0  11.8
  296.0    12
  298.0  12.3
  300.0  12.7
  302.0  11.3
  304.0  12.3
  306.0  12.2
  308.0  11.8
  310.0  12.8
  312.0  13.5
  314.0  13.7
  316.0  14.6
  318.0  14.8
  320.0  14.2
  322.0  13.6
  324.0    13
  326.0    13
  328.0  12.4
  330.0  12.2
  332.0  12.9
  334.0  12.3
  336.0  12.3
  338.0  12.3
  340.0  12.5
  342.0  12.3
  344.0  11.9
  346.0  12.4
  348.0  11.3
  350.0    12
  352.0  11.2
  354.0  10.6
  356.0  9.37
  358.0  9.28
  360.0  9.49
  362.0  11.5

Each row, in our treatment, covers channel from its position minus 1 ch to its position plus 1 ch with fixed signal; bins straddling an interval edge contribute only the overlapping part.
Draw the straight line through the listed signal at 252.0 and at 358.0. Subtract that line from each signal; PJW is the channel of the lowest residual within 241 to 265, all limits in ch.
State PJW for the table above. 256.0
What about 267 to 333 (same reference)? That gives 274.0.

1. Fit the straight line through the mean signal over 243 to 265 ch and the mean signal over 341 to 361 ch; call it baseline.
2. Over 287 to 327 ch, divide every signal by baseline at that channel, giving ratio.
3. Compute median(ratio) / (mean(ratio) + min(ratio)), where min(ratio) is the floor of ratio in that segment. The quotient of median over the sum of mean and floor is 0.5248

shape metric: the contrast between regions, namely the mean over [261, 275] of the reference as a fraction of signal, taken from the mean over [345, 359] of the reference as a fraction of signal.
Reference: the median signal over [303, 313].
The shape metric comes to 0.13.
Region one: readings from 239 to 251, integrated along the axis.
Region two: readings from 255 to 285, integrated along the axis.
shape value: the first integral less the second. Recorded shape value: -216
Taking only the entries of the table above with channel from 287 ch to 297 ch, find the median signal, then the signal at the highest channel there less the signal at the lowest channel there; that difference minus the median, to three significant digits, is -11.9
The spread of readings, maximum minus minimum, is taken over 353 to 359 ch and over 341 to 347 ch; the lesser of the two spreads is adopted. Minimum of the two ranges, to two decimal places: 0.50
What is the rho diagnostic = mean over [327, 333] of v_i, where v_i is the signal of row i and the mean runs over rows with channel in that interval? 12.5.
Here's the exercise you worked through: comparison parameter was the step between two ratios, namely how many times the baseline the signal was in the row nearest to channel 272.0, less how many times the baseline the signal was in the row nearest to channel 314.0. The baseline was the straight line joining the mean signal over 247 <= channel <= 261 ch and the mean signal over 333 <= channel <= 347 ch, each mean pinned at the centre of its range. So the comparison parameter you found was -0.098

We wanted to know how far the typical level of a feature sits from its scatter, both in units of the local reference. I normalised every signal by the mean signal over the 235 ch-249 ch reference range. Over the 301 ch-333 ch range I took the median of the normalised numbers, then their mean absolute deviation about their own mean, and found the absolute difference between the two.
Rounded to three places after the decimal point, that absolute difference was 0.990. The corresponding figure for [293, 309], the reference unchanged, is 0.958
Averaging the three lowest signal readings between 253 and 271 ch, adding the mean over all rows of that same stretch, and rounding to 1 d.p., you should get 23.9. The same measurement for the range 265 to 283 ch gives 24.0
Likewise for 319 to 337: 25.1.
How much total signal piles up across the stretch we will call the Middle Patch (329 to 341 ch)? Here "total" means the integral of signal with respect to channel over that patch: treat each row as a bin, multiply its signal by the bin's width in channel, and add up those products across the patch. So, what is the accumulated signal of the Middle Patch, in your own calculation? 149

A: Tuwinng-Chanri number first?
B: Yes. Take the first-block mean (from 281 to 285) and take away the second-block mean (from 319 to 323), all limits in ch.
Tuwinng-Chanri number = -1.8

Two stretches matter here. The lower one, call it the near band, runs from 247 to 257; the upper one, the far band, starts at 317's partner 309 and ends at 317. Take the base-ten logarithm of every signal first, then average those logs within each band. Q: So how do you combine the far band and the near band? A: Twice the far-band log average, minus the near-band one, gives 1.19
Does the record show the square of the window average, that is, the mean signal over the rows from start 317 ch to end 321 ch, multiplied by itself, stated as 210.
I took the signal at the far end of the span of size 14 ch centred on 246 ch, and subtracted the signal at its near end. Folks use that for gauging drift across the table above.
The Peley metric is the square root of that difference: 0.8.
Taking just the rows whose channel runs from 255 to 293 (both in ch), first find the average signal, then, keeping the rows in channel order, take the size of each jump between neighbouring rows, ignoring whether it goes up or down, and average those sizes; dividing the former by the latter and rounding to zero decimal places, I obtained 31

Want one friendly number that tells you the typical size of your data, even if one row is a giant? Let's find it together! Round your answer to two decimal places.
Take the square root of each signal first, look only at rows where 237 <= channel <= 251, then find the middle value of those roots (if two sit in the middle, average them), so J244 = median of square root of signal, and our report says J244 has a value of 3.55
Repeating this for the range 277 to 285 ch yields 3.48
